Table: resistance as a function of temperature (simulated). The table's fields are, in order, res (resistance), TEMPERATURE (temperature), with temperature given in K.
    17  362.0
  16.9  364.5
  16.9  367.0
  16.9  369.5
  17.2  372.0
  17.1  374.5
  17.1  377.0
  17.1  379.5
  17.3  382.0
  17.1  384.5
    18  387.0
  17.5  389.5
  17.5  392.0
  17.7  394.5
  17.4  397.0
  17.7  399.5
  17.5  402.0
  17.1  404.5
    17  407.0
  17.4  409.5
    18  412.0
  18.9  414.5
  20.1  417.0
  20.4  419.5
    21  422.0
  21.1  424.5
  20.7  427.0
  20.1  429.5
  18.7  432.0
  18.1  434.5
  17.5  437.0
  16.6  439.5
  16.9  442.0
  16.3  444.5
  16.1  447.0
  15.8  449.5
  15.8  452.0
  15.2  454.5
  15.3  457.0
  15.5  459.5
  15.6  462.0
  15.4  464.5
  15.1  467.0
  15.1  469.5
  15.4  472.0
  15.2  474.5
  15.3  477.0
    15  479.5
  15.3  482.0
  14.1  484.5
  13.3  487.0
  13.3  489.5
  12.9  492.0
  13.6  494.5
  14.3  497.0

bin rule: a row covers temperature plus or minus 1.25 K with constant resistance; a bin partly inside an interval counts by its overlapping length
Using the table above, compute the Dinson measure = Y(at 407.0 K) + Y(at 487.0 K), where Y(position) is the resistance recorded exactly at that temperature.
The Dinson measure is 30.3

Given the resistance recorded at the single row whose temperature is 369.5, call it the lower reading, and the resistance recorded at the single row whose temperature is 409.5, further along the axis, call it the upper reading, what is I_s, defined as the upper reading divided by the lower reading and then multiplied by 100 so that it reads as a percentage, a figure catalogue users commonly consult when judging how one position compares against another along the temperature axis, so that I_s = 103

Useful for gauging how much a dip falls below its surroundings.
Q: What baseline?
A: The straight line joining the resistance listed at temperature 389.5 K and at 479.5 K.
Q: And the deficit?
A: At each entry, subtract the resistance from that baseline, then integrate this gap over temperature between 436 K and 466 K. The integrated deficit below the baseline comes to -6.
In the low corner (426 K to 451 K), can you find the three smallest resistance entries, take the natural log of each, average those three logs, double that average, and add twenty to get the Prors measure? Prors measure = 25.6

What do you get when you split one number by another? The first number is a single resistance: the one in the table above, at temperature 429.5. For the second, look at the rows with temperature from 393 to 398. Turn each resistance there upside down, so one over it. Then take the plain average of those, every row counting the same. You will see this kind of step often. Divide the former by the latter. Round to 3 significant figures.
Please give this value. 353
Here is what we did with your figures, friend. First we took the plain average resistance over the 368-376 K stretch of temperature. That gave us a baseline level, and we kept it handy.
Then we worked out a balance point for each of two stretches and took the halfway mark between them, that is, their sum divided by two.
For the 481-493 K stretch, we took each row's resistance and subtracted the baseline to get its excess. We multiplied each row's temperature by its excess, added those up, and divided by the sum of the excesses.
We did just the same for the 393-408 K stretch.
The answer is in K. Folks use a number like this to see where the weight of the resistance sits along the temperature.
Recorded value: 442.9 K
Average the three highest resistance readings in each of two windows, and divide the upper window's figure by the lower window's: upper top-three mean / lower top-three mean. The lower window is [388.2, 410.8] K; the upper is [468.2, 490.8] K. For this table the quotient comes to 0.87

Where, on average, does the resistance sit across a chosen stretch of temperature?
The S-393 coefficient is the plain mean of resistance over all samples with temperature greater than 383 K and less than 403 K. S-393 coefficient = 17.5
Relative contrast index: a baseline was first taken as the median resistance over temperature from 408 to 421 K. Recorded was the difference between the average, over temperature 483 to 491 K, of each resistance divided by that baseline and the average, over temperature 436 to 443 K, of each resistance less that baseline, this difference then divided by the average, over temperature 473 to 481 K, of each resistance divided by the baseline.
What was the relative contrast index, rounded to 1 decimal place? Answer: 3.3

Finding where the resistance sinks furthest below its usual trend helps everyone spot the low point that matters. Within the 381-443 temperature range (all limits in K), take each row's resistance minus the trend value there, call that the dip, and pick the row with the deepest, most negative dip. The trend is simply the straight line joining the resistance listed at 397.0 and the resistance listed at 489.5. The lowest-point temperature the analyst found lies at 384.5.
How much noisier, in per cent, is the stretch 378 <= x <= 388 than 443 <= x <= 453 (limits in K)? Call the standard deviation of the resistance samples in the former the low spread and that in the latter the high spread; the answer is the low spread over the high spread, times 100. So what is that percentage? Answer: 174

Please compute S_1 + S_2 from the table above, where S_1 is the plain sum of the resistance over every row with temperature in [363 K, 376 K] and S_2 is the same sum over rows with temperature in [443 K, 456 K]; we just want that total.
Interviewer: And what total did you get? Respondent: 164.2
